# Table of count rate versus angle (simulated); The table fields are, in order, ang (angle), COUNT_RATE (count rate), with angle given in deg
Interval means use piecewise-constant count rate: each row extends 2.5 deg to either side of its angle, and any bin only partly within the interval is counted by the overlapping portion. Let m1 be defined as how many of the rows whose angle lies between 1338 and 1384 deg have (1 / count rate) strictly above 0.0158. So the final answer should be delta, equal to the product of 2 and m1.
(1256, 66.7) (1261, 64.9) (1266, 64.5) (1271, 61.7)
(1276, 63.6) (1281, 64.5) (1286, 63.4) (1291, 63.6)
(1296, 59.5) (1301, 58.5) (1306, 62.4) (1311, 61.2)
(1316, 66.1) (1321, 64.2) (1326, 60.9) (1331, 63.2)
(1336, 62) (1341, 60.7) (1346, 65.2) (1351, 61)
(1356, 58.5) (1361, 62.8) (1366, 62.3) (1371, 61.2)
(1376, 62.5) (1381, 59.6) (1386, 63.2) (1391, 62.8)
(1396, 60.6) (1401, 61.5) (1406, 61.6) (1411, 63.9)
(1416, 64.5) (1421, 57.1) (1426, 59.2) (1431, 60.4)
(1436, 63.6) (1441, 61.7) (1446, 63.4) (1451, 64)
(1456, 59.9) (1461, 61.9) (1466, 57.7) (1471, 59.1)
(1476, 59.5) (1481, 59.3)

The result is 16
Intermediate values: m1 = 8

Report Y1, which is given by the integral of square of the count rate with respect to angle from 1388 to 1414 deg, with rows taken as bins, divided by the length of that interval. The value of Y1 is 3864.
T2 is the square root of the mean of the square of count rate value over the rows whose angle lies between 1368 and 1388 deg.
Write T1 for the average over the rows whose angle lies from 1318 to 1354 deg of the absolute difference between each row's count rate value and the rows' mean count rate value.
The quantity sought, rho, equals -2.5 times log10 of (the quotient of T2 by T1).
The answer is -4.04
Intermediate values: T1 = 1.5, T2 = 61.6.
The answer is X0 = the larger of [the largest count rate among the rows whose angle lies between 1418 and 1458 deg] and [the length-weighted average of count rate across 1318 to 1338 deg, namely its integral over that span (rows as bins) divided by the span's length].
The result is 64.0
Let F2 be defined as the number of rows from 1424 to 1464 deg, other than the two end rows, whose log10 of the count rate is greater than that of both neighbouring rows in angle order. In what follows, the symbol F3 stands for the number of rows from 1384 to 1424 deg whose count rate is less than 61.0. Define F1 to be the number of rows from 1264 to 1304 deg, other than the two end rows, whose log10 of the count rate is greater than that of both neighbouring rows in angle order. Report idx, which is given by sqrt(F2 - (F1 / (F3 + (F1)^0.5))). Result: 1.19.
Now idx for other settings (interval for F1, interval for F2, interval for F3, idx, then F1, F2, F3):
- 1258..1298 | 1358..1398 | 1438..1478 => 1.28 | 2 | 2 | 4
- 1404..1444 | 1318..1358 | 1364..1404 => 1.19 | 2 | 2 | 2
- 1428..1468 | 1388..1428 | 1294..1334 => 0.61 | 3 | 1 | 3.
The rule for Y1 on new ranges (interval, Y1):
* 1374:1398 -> 3815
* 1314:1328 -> 4069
